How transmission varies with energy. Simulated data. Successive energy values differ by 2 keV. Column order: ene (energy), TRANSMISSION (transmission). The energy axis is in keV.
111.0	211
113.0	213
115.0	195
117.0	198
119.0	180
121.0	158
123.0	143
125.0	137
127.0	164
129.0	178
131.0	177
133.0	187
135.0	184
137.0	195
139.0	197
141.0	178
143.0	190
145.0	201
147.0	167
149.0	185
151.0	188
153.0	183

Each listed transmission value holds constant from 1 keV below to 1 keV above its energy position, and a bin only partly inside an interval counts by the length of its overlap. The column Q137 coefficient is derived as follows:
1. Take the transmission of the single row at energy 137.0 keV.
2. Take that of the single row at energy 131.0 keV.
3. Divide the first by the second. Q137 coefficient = 1.10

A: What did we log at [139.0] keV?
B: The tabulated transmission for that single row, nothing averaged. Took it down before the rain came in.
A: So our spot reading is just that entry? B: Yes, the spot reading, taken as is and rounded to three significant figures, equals 197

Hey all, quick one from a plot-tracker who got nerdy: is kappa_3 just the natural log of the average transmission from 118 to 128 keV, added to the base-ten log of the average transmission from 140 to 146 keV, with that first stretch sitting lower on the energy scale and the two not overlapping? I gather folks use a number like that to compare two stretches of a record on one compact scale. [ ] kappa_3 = 7.33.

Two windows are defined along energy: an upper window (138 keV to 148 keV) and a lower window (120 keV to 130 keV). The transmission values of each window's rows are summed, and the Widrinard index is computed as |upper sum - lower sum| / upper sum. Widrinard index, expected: 0.164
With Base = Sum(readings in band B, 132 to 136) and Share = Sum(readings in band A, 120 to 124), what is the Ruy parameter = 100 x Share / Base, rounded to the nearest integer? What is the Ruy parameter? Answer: 81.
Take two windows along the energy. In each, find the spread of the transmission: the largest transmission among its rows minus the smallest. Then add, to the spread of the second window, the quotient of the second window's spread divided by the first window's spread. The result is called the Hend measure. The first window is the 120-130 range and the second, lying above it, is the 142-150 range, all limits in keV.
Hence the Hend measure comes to 35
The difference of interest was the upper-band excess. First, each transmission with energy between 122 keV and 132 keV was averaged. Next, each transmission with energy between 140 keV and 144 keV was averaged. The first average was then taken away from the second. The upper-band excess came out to 24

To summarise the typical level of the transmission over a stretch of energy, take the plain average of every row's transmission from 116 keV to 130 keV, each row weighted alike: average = 165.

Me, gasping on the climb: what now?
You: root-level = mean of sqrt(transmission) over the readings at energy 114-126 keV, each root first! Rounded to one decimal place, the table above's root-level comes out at 12.9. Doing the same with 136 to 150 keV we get 13.7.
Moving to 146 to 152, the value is 13.4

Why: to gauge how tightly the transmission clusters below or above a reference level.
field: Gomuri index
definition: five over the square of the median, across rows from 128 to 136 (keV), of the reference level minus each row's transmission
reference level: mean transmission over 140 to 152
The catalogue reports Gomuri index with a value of 0.34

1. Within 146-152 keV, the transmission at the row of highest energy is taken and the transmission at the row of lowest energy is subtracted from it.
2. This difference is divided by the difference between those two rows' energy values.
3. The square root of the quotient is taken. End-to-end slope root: 2.29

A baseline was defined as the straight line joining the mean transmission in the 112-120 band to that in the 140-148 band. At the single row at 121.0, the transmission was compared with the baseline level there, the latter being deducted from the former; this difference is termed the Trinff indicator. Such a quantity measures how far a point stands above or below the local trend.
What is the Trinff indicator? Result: -36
